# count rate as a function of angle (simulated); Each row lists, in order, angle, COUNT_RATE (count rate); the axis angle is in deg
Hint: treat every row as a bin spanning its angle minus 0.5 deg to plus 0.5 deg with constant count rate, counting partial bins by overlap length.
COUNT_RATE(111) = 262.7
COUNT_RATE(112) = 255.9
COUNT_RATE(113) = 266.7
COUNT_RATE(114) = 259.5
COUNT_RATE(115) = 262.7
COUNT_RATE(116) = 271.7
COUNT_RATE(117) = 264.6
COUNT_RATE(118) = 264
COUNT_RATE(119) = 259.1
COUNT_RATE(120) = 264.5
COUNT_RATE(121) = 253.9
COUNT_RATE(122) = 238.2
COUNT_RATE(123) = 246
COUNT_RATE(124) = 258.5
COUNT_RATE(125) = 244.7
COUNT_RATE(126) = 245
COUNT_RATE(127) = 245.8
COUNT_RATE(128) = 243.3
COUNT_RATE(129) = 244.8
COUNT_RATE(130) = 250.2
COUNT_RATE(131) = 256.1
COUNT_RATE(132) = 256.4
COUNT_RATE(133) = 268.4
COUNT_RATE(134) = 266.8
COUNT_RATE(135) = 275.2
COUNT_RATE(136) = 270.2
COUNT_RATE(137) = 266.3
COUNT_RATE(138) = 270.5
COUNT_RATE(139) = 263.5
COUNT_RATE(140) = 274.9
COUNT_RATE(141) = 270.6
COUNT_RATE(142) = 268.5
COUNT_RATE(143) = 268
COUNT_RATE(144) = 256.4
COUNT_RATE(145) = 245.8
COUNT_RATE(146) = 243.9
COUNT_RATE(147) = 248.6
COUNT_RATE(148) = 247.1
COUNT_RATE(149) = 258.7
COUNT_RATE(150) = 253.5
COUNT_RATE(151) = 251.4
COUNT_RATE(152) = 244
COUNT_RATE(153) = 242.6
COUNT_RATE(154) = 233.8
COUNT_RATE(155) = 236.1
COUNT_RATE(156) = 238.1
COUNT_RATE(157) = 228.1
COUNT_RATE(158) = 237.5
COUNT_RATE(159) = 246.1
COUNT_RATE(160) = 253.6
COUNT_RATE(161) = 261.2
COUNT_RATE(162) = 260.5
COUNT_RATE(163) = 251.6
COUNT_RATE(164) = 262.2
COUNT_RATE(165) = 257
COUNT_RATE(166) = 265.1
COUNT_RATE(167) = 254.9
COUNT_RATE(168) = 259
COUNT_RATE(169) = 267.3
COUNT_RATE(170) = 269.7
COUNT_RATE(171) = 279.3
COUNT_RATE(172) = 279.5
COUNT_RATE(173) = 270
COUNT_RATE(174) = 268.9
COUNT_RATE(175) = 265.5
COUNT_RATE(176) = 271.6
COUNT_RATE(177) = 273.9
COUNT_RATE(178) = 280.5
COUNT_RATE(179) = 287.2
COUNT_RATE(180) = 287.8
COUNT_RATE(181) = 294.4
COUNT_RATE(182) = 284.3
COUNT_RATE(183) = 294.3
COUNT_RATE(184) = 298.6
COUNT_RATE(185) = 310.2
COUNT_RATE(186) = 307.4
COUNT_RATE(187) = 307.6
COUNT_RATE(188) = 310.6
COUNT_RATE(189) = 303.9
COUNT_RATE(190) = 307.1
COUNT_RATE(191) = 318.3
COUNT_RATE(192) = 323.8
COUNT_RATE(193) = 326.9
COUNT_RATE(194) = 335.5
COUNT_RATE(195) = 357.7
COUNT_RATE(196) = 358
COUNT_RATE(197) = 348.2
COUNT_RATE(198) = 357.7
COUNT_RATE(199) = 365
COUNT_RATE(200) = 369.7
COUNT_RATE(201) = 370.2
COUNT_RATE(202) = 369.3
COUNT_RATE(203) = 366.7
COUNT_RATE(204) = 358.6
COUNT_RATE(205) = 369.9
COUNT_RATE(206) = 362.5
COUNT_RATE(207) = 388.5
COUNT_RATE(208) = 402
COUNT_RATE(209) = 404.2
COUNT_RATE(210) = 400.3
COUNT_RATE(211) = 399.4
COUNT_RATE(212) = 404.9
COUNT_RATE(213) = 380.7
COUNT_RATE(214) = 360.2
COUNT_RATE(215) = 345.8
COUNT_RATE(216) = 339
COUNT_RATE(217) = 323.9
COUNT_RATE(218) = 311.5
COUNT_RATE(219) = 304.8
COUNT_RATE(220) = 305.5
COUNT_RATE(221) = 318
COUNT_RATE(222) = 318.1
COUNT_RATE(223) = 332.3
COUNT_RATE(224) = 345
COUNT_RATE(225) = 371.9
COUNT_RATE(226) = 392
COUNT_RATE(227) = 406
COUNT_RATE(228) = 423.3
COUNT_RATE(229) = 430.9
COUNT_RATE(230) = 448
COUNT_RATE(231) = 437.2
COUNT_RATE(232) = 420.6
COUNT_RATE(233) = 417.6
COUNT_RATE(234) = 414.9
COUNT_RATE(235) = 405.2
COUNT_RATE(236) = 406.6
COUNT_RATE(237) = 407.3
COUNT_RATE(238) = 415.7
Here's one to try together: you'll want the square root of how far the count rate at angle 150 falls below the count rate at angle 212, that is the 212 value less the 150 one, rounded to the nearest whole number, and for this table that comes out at 12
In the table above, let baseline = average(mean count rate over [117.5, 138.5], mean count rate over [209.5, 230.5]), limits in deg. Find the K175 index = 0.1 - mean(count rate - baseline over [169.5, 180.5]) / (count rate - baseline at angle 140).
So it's -0.9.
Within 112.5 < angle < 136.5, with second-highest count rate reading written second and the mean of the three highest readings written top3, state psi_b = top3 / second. 1.00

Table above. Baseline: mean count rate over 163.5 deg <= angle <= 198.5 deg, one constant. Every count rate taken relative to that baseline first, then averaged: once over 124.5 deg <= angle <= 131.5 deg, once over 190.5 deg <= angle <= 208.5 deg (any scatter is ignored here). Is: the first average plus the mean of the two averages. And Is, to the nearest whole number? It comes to -41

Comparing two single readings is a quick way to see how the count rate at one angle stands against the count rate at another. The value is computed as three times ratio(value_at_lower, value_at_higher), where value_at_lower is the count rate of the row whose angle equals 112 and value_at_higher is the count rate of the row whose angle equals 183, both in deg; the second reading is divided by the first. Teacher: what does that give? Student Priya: 3.5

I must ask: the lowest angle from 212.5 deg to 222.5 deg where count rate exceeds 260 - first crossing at 213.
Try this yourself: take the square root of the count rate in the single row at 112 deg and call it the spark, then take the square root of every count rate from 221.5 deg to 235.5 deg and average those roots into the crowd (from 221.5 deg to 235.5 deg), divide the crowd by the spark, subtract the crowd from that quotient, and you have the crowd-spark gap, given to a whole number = -19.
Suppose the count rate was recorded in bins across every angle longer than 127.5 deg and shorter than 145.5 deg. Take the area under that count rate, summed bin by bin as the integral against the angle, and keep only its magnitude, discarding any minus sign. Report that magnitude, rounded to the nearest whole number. 4716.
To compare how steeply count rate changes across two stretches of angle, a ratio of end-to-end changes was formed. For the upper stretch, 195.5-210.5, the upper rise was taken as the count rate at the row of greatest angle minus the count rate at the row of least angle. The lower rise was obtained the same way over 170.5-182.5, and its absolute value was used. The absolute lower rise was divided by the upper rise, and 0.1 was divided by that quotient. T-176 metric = 0.8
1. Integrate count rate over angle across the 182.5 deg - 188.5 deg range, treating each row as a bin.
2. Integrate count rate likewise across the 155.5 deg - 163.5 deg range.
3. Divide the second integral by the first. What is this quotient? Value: 1.1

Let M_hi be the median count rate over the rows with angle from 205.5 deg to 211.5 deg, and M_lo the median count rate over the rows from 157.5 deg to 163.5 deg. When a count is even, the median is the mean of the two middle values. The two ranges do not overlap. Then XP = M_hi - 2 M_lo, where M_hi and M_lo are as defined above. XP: -105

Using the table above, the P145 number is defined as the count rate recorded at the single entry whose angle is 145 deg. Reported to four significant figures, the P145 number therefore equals 245.8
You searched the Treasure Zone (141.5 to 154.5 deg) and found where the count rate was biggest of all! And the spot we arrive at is 142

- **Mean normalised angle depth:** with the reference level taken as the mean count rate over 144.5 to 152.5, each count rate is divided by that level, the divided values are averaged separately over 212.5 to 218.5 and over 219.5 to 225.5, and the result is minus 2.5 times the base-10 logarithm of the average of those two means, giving -0.33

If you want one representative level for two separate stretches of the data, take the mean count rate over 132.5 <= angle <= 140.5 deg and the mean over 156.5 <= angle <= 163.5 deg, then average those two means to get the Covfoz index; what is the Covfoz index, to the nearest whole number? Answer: 259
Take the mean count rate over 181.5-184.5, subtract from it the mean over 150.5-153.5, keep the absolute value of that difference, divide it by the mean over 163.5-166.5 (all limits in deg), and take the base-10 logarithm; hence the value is -0.75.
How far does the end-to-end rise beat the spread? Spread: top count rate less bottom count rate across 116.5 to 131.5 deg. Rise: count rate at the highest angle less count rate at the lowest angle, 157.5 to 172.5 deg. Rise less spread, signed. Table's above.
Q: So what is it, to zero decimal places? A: 16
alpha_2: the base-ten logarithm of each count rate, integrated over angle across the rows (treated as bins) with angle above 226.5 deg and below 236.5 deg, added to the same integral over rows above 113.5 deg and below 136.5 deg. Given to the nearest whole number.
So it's 82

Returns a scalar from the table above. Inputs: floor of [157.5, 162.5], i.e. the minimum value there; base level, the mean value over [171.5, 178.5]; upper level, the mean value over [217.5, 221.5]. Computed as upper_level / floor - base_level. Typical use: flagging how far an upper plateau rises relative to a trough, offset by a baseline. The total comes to -272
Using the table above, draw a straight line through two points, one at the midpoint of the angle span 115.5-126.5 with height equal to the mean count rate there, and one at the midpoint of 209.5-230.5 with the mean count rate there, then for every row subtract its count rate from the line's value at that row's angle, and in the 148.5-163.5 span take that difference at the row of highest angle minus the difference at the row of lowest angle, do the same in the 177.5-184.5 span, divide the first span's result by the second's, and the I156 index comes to -2.0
